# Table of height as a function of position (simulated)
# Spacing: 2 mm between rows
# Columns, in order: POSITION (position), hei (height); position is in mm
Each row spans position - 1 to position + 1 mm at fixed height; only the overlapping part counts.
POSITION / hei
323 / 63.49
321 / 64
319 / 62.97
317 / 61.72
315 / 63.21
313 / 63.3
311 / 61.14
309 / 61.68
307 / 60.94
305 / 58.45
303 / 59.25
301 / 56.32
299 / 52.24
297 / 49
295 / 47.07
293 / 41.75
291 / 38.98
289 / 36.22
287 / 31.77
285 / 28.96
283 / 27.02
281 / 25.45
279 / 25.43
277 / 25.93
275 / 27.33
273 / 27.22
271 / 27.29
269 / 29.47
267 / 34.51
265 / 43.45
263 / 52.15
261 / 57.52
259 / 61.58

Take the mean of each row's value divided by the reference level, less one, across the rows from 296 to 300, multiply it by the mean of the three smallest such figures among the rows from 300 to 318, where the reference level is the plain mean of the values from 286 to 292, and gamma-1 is 0.26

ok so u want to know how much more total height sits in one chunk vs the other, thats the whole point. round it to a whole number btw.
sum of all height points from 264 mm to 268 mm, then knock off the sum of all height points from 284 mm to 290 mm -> -19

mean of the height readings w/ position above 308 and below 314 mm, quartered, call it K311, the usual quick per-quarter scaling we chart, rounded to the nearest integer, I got 16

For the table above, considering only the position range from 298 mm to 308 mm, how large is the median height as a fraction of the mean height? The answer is 1.02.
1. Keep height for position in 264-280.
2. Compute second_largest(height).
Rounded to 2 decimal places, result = 34.51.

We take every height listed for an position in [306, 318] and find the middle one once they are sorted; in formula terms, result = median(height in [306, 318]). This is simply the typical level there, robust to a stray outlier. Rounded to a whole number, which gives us 62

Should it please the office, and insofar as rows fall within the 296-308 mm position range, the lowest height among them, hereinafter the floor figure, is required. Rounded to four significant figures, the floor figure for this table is 49.00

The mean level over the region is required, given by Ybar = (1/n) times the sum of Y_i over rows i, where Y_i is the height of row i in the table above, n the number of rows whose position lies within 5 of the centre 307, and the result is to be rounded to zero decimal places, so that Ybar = 60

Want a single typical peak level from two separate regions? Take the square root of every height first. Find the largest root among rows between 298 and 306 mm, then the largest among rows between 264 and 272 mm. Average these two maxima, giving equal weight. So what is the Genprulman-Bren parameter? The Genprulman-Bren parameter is 7.1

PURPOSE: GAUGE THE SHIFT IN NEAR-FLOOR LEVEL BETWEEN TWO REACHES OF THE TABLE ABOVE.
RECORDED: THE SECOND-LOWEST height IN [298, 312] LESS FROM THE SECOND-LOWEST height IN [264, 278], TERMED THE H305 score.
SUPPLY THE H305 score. -29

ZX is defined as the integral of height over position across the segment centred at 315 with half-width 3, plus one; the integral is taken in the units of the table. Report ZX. 377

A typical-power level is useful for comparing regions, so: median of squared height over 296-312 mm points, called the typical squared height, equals 3463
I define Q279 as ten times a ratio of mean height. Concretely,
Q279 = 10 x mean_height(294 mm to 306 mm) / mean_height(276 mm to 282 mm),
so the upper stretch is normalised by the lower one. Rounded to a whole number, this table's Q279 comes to 21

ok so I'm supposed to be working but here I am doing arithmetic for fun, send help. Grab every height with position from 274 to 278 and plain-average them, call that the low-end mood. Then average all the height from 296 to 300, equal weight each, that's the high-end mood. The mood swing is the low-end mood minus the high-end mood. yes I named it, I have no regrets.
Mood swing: -24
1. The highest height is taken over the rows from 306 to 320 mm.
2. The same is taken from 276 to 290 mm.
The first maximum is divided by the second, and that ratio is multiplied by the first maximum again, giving 111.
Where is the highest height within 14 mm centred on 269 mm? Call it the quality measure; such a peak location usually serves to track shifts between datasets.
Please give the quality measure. 263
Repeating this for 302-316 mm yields 313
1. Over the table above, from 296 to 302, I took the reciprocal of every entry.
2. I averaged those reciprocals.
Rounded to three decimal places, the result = 0.019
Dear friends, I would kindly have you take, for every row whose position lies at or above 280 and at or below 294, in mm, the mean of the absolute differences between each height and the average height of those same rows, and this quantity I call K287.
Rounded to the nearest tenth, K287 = 5.2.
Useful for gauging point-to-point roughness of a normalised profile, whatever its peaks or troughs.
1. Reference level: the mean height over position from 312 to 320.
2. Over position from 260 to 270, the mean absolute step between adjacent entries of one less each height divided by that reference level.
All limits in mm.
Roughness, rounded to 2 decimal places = 0.11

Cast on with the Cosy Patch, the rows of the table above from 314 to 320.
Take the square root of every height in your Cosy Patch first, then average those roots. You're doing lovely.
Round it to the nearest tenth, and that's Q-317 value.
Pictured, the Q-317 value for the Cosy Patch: 7.9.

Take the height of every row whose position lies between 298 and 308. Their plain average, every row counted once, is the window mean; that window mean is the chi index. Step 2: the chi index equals 57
